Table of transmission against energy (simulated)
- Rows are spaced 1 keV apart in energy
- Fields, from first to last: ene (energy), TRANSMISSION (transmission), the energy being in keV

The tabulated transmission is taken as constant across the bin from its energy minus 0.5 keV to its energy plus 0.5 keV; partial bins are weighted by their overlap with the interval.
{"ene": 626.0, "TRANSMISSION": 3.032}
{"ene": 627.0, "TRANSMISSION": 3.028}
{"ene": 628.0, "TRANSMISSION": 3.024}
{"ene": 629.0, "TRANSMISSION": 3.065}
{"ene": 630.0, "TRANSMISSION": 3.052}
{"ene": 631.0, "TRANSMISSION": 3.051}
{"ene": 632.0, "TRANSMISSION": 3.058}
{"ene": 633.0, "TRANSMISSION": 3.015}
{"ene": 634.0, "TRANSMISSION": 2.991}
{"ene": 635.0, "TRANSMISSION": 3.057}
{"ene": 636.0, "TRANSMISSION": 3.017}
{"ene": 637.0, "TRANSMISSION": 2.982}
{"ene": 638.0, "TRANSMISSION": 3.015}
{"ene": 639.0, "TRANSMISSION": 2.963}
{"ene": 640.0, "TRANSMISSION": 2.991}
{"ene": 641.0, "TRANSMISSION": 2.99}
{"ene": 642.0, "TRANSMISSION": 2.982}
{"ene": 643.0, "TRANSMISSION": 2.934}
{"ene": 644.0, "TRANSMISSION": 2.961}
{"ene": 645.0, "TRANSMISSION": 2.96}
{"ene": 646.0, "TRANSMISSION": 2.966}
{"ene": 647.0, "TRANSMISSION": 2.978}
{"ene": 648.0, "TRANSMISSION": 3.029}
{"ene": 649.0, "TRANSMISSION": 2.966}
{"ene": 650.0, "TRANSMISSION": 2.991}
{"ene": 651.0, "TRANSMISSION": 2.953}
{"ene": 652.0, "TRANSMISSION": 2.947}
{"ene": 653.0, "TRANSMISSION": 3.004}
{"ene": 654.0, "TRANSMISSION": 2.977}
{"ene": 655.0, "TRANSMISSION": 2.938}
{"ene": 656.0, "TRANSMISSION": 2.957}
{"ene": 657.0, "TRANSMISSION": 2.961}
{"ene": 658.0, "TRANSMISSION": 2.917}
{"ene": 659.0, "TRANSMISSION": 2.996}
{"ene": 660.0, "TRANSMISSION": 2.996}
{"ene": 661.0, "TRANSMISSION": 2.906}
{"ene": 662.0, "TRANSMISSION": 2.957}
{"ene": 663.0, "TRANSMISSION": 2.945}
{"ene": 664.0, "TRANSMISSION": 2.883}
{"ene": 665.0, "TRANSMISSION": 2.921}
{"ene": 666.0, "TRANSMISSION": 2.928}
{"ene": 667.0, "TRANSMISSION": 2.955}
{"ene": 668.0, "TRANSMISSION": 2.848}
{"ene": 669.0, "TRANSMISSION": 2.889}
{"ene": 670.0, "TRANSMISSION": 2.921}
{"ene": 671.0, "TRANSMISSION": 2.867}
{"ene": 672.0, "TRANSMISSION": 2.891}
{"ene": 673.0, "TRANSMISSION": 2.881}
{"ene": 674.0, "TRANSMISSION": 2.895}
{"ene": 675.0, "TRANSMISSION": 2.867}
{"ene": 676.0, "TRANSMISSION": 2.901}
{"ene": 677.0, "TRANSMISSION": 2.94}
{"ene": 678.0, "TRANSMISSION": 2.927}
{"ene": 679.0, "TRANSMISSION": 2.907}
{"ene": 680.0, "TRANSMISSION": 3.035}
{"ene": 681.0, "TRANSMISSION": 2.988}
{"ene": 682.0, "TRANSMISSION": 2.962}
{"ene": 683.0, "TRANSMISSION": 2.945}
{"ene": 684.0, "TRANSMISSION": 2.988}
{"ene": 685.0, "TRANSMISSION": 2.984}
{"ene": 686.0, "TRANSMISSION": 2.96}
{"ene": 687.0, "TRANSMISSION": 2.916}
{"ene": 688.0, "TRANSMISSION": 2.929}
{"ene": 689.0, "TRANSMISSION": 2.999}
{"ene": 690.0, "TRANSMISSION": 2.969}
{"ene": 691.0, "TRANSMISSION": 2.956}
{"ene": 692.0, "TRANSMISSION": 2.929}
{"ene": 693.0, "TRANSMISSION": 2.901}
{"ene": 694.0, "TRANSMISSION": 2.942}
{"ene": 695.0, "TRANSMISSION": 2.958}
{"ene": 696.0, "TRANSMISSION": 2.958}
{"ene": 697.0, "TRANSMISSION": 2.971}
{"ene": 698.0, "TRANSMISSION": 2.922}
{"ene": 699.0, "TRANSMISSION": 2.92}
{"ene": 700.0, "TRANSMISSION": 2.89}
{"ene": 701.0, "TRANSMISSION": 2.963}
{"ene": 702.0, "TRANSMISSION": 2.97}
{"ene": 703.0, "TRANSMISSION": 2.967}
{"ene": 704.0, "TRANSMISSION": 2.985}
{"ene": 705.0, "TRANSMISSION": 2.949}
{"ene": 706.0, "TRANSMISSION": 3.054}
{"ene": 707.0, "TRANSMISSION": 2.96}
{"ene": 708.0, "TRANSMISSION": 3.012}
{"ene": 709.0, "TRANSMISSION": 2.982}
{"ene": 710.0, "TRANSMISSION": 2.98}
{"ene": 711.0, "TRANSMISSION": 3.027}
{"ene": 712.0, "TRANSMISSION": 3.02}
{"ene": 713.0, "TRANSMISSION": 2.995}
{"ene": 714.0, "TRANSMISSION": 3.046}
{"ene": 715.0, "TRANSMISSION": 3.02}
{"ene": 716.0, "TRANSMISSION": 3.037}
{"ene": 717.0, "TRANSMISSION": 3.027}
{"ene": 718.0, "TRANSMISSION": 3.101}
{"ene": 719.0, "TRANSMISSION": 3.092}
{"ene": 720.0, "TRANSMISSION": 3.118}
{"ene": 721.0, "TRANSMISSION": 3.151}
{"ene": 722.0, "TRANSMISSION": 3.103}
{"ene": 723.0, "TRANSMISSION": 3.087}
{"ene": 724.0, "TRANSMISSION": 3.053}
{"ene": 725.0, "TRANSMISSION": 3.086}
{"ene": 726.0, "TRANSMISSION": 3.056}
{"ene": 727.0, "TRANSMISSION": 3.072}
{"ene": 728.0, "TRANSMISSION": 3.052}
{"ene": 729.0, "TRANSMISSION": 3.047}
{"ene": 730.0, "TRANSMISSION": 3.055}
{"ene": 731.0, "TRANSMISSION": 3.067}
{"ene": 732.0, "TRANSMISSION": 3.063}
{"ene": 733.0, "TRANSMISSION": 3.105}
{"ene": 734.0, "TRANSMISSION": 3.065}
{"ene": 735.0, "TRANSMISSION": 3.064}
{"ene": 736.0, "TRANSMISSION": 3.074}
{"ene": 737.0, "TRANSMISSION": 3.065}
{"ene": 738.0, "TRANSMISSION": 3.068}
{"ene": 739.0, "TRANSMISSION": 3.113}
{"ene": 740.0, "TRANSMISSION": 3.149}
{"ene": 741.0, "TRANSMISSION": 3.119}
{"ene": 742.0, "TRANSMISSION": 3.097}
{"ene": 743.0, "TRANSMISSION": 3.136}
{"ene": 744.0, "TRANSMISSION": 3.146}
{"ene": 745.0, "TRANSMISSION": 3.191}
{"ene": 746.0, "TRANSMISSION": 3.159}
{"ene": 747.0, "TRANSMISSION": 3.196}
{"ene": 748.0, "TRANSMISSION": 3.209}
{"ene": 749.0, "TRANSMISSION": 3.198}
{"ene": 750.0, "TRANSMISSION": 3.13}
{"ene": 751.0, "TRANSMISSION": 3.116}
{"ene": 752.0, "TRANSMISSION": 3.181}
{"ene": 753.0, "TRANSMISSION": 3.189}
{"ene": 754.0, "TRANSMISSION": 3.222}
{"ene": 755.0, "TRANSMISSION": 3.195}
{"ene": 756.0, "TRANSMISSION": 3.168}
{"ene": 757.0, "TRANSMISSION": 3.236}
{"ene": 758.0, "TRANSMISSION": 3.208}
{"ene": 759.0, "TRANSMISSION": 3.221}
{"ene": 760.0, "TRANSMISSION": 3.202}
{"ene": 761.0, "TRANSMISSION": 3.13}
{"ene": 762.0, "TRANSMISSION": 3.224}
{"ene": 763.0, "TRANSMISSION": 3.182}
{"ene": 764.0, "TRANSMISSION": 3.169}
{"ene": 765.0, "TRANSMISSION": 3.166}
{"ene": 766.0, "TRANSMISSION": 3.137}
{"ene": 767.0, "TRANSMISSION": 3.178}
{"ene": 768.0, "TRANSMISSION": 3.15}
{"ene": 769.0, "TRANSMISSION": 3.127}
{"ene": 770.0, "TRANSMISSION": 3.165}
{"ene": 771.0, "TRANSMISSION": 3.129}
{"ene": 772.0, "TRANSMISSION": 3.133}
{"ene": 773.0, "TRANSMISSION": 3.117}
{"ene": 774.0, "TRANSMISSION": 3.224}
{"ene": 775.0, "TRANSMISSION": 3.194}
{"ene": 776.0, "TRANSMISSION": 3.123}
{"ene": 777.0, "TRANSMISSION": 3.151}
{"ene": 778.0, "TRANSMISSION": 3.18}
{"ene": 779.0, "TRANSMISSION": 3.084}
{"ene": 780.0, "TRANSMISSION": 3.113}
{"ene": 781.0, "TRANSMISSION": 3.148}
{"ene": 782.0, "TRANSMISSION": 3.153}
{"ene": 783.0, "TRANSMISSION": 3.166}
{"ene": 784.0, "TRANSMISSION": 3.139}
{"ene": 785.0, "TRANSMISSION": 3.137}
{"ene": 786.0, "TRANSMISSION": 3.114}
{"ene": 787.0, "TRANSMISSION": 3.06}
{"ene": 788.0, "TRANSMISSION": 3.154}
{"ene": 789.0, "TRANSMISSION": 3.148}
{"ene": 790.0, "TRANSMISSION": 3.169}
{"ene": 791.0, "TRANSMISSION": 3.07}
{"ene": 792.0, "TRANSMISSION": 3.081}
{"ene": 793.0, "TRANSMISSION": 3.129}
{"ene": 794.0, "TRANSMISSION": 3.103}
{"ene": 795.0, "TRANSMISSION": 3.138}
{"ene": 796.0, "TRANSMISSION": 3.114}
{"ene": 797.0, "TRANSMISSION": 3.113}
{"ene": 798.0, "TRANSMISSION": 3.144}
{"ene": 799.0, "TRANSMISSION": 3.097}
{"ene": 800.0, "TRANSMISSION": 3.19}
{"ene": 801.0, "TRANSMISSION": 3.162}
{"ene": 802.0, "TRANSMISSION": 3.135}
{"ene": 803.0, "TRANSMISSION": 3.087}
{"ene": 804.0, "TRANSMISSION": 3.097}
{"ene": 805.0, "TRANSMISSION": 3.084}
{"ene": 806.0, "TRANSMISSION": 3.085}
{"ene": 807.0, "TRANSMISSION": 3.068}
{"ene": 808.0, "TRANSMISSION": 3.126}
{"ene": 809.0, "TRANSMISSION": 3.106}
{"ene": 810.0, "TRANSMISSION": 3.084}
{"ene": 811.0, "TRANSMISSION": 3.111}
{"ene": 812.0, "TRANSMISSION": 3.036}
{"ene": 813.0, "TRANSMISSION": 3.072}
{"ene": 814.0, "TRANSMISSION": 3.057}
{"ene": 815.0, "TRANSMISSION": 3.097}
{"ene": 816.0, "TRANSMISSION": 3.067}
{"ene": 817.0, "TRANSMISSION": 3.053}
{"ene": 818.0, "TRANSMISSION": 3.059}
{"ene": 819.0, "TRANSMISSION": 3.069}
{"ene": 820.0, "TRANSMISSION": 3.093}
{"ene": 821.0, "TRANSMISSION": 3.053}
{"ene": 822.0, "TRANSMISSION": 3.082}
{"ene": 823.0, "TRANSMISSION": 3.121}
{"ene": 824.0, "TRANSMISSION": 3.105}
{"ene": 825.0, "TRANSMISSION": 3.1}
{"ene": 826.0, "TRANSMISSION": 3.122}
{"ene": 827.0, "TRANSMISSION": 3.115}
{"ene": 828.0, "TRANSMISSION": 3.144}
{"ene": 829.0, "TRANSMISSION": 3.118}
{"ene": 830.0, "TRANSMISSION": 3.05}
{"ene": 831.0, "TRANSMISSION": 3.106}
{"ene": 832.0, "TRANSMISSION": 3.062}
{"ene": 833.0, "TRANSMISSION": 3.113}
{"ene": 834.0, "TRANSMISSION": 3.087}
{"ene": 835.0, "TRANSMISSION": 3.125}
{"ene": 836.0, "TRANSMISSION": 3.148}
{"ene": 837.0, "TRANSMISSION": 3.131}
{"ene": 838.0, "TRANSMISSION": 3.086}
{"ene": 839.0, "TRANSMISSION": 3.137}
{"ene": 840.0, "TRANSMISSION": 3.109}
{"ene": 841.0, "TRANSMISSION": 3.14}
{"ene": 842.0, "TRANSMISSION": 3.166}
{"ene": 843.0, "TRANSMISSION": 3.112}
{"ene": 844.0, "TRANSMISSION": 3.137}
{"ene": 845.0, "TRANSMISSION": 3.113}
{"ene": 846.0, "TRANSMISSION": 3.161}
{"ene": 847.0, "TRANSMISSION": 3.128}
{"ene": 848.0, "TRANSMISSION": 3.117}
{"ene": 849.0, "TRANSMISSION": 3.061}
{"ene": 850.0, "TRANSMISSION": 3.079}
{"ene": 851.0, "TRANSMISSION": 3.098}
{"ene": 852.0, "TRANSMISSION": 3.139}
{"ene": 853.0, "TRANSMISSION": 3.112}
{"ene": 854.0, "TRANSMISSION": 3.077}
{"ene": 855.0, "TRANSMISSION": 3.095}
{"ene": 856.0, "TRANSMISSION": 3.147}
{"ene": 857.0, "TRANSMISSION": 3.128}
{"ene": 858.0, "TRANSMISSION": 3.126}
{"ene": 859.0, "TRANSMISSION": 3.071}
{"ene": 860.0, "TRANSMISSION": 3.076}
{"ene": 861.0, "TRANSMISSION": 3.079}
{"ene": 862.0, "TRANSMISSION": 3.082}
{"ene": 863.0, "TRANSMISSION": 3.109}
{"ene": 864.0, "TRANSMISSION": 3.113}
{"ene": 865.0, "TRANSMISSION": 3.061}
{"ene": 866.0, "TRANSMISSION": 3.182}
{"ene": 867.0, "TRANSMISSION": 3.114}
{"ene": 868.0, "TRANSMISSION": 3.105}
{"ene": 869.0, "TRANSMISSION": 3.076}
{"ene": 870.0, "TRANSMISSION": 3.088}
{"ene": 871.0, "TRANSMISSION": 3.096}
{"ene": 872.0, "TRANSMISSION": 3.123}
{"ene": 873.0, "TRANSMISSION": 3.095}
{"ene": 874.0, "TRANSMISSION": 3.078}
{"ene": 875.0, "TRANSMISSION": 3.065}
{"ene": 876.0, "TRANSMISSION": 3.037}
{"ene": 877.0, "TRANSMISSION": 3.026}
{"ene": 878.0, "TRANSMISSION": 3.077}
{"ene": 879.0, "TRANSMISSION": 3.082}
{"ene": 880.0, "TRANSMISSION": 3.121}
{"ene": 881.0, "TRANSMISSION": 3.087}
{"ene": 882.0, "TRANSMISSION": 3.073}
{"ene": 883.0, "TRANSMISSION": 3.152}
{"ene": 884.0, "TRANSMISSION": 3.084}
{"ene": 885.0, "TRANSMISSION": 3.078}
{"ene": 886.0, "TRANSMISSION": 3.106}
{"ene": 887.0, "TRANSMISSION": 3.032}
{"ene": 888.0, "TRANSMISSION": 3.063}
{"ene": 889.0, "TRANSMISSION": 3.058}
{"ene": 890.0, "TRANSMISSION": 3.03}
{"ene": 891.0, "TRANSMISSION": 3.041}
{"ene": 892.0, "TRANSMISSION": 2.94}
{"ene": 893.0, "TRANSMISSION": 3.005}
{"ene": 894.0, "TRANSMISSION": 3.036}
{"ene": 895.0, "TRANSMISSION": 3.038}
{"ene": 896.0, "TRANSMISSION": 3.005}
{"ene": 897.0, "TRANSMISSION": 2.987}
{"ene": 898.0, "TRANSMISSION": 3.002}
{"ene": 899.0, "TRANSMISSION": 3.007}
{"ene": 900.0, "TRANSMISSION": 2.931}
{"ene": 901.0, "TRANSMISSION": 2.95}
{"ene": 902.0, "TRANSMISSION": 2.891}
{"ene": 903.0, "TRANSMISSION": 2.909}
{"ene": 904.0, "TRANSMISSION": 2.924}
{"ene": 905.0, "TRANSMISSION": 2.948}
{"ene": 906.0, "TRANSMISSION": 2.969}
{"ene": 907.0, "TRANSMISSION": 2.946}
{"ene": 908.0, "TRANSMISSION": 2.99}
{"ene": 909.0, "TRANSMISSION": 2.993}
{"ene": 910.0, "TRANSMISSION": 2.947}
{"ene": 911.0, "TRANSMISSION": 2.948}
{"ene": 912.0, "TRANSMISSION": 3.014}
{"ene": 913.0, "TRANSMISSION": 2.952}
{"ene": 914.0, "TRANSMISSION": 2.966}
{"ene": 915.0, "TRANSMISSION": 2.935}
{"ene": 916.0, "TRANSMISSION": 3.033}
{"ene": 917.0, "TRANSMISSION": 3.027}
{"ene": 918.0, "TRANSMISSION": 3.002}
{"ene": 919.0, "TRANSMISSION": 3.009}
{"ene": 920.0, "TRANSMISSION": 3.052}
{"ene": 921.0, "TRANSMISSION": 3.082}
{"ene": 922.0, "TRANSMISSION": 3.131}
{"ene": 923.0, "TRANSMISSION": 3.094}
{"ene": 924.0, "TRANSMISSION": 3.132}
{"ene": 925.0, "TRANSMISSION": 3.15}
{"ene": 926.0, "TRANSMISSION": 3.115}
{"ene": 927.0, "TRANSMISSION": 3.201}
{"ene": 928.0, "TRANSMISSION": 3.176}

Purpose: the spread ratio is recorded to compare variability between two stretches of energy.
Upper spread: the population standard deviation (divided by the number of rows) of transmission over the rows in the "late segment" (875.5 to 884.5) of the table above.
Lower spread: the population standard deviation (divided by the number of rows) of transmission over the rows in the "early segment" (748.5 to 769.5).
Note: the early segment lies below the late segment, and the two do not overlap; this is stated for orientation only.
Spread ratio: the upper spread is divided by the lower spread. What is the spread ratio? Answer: 1.0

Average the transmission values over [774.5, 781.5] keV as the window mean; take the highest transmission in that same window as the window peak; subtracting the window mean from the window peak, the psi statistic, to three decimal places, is 0.052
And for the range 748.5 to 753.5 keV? 0.035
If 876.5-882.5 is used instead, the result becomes 0.043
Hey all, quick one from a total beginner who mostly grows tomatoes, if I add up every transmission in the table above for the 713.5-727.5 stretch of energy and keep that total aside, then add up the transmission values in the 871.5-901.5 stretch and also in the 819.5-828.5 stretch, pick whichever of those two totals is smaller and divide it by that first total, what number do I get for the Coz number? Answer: 0.65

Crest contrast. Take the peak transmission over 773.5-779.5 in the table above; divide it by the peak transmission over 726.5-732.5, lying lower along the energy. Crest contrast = 1.05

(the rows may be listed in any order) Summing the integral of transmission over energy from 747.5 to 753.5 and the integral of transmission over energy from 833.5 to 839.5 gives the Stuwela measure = 37.7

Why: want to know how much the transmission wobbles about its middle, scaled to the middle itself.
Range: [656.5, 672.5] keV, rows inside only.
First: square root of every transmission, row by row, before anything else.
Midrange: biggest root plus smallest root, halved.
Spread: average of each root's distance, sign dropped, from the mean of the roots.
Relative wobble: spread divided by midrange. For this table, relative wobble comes 0.0058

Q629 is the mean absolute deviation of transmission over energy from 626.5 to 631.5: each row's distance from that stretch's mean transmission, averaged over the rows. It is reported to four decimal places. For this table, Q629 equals 0.0144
